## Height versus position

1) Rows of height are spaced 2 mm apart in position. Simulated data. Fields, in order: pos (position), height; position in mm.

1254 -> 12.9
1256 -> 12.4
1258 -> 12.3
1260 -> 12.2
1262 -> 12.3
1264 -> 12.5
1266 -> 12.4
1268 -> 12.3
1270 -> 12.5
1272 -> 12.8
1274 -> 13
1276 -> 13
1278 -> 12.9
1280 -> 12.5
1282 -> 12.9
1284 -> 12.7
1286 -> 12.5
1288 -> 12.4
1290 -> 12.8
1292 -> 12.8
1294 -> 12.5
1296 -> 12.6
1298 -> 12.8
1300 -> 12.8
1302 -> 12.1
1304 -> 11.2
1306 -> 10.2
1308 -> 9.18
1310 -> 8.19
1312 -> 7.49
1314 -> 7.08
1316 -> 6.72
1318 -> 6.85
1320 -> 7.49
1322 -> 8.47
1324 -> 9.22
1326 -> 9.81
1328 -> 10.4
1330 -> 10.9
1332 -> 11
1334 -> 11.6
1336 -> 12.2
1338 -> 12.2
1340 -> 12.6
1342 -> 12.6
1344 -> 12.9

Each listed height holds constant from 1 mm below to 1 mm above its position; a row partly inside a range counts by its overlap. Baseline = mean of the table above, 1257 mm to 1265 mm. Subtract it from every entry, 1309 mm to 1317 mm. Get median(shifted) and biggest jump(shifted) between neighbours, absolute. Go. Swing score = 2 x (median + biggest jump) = -8.7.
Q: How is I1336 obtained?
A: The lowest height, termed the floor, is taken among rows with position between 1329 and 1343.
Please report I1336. 10.9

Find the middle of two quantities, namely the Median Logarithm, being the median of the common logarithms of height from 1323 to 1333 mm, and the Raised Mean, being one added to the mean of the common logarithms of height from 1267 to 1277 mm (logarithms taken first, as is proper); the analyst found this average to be 1.56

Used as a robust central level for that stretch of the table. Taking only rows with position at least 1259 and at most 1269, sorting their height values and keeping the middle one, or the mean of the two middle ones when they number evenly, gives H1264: 12.3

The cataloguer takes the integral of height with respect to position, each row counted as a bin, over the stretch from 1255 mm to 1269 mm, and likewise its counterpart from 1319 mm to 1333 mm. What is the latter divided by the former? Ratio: 0.78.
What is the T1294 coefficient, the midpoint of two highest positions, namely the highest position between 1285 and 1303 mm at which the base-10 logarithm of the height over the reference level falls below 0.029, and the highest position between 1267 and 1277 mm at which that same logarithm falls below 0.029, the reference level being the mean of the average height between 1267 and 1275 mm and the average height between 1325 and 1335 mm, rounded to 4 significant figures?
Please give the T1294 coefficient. 1286 mm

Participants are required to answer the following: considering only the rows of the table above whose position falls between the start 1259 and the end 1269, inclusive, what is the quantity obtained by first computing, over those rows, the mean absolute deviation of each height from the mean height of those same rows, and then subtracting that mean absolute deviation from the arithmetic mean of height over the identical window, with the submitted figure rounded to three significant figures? 12.3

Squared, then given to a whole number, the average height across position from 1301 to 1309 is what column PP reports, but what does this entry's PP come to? 114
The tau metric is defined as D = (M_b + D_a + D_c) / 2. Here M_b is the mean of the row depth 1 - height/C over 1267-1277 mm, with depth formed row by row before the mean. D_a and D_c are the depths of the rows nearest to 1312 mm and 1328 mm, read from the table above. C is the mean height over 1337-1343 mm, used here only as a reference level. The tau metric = 0.27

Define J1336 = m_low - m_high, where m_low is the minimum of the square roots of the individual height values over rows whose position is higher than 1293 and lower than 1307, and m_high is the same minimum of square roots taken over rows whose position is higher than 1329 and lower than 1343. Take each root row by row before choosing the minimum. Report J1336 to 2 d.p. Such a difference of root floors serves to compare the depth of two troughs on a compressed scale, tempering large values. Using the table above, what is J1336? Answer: -0.11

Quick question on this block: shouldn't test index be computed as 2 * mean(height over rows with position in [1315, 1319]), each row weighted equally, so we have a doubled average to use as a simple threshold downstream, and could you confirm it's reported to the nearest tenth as 13.6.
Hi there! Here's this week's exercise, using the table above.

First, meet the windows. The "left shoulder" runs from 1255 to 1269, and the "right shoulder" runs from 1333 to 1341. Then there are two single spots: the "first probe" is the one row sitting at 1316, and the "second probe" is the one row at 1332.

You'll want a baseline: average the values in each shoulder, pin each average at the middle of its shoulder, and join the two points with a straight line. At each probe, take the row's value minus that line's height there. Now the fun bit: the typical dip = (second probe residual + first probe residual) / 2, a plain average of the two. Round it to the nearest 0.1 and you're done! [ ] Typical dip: -3.3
